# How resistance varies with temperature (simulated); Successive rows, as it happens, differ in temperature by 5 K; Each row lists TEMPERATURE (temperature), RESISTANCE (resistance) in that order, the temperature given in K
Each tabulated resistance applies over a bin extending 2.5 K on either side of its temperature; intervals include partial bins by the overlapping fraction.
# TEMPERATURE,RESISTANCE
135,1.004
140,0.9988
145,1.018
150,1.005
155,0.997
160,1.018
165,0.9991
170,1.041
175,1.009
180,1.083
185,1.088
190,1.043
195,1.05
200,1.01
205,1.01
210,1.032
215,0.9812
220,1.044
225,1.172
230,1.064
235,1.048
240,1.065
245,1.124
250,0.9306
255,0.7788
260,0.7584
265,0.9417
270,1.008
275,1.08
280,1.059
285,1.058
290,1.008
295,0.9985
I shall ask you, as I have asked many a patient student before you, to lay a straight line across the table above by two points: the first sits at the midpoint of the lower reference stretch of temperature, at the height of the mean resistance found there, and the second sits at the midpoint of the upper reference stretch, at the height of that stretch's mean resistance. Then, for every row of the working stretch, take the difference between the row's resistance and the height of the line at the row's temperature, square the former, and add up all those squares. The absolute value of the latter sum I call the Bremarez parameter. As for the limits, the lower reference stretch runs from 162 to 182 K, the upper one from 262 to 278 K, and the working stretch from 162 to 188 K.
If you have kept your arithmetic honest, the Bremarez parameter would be 0.008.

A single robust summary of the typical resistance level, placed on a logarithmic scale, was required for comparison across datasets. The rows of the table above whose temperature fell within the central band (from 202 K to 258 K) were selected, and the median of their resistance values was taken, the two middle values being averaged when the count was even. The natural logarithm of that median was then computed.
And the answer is 0.043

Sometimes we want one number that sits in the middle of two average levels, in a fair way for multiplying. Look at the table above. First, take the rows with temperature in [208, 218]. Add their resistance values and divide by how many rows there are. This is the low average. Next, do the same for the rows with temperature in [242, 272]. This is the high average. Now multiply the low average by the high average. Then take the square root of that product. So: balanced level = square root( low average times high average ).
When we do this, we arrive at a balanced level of 0.96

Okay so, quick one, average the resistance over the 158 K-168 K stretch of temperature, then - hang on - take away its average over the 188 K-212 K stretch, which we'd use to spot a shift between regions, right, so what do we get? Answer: -0.02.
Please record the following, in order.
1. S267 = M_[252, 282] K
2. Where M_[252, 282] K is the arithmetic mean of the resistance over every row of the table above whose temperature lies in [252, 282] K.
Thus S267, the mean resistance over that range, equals 0.94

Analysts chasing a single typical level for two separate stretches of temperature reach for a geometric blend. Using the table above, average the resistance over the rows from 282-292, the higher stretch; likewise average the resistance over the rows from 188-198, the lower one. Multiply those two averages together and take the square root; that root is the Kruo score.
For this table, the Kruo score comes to 1.04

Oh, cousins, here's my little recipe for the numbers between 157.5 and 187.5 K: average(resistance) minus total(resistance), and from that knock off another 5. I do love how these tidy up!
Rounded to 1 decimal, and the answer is -10.2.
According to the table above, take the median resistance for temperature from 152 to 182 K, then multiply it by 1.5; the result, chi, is 1.52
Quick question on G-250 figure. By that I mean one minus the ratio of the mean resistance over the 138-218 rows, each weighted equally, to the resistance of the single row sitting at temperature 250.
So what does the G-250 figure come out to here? -0.10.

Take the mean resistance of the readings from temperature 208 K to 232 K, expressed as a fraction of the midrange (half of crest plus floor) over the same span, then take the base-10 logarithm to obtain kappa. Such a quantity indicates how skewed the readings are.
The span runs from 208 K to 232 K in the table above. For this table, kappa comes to -0.007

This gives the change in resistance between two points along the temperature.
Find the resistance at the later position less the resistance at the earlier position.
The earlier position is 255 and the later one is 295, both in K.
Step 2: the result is 0.22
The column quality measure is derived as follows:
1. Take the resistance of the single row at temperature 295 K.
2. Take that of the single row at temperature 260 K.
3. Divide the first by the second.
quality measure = 1.32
